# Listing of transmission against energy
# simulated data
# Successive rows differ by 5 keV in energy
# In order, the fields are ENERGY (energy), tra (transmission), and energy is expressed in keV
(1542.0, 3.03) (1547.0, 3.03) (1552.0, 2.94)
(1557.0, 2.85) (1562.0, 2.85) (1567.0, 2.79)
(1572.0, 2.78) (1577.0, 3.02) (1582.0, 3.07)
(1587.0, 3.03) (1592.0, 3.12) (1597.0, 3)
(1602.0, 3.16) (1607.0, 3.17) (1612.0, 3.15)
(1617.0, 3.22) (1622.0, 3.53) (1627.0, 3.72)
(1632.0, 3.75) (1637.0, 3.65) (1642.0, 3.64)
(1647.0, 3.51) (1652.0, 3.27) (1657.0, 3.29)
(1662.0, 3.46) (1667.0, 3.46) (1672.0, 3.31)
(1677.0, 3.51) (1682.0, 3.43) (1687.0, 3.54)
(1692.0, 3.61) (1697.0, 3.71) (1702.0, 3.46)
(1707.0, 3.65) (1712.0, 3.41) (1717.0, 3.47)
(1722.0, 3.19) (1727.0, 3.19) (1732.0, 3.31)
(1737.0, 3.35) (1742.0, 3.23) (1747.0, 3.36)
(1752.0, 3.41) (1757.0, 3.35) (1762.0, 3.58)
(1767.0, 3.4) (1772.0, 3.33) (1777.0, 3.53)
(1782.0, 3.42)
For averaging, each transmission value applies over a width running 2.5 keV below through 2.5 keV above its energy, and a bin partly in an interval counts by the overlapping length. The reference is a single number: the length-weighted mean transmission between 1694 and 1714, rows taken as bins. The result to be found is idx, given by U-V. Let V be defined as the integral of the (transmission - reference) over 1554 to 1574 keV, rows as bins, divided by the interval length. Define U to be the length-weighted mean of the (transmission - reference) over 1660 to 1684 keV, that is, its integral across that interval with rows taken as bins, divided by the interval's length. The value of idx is 0.6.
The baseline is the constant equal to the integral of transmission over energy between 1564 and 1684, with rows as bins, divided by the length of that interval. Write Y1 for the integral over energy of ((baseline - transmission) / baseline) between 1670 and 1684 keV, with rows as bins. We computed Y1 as -0.5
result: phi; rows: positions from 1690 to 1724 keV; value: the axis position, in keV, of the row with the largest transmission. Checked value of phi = 1697.0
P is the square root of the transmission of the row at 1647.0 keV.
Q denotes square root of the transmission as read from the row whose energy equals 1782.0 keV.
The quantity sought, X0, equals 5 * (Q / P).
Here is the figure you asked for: 4.94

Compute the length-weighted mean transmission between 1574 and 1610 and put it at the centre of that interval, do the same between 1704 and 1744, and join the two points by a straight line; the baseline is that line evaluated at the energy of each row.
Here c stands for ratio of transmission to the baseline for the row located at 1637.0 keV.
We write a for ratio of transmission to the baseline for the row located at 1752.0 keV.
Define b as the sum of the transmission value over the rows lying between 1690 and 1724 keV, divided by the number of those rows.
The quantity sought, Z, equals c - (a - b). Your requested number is 3.65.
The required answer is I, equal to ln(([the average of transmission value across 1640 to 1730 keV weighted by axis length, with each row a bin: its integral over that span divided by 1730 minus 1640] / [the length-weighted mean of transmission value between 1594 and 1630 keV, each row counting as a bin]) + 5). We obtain 1.80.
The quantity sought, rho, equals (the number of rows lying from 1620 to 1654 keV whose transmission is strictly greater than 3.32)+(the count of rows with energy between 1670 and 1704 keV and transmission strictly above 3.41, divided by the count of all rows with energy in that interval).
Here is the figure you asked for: 6.9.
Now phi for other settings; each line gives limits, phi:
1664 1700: 1697.0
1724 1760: 1752.0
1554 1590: 1582.0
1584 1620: 1617.0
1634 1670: 1637.0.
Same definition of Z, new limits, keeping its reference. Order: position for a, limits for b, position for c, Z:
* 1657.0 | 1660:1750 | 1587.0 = 3.39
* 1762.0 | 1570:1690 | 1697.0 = 3.41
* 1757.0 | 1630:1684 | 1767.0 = 3.49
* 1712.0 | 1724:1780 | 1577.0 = 3.33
